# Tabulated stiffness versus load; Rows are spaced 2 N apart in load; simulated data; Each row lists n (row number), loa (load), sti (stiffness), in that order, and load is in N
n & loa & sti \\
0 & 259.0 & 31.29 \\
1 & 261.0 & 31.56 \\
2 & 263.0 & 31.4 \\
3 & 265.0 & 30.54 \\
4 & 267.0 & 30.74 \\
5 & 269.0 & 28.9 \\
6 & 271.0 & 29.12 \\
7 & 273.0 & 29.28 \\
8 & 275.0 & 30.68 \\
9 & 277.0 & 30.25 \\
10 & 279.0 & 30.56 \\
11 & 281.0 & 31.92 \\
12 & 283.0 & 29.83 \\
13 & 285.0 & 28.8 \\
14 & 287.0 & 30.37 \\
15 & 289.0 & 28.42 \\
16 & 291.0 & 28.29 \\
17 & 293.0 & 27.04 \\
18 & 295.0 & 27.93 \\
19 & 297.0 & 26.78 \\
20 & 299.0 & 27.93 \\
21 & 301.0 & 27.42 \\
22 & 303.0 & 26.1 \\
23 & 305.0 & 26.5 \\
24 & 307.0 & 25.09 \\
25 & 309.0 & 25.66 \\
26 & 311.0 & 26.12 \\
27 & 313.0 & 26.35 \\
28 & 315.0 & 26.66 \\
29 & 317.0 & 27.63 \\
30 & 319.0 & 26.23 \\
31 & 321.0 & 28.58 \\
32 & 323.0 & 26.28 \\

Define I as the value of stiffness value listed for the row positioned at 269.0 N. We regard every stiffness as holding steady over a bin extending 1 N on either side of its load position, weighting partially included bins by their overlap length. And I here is 28.9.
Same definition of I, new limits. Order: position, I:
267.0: 30.74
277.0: 30.25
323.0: 26.28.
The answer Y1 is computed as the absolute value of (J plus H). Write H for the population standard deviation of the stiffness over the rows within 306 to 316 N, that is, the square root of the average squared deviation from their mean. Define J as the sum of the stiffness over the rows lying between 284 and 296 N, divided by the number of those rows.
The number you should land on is 29.0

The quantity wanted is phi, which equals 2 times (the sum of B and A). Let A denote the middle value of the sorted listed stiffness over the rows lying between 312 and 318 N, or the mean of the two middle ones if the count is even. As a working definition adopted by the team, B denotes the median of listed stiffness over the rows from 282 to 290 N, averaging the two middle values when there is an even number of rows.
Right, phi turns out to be 112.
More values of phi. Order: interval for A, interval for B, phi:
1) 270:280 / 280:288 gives 121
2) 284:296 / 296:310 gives 110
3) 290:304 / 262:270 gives 116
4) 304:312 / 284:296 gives 108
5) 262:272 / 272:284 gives 122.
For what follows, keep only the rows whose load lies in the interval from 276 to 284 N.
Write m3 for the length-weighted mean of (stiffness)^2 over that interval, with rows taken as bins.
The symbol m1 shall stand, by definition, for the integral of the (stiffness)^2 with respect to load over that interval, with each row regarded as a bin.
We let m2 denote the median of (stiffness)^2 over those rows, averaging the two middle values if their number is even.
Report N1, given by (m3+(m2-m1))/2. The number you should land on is -2826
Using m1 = 7515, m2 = 924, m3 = 939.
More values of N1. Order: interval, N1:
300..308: -2073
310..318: -2143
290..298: -2272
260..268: -2894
